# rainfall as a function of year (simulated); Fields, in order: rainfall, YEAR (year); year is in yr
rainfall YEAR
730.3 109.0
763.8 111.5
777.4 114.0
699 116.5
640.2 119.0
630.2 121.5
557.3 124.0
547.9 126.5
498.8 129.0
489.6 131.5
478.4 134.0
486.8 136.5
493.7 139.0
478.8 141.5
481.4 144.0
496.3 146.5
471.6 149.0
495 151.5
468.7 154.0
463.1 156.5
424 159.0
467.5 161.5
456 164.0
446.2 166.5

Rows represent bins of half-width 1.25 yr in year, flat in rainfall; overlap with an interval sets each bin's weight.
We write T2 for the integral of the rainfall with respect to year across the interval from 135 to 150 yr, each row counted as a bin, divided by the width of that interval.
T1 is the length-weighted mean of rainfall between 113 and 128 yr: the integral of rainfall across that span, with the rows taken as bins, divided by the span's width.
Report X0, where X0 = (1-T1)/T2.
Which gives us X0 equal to -1.31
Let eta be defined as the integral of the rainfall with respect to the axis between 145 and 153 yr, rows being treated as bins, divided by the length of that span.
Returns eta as 487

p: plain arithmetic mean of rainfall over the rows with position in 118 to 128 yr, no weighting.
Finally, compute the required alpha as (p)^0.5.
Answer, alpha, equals 24.4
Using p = 594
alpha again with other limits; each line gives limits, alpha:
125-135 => 22.4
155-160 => 21.1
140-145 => 21.9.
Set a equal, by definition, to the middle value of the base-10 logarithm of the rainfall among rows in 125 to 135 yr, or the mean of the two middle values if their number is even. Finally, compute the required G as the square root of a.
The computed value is 1.64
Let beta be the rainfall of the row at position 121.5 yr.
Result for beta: 630.2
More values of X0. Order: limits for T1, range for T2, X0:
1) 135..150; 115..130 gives -0.81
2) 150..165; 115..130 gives -0.77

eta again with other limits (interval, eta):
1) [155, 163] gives 452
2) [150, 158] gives 474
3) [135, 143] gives 486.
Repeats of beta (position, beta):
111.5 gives 763.8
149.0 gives 471.6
